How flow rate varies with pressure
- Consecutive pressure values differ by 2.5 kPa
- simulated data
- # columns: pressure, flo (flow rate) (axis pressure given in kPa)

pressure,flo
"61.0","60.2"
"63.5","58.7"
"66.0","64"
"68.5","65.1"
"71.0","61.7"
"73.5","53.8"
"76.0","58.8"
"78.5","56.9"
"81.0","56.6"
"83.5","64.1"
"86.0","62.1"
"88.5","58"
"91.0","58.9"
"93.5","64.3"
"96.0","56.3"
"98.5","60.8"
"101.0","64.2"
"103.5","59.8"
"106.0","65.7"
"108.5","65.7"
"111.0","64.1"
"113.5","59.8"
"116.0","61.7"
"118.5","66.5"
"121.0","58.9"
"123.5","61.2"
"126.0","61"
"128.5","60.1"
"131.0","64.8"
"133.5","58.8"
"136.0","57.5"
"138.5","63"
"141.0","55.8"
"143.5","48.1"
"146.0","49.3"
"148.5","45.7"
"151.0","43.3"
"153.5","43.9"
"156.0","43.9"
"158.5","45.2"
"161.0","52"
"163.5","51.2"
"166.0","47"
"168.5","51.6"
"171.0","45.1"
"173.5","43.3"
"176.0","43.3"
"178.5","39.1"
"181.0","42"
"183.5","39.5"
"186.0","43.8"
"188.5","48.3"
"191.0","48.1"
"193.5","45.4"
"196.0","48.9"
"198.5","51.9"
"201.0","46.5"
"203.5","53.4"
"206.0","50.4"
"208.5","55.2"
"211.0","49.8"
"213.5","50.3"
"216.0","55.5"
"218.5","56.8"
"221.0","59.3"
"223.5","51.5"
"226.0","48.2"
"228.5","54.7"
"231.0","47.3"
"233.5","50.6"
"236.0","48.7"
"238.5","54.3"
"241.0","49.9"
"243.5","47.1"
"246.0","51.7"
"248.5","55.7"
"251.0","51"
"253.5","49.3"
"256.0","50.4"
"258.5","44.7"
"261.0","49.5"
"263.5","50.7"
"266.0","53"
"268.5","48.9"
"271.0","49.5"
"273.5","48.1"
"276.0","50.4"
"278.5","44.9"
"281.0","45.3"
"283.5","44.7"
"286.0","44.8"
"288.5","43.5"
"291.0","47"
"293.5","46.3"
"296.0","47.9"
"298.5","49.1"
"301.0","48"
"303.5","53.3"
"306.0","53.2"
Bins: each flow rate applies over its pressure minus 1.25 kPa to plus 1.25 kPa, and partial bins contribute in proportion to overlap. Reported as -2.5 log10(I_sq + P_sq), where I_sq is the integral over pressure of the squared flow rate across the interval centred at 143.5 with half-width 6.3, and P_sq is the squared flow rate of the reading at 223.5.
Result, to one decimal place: -11.4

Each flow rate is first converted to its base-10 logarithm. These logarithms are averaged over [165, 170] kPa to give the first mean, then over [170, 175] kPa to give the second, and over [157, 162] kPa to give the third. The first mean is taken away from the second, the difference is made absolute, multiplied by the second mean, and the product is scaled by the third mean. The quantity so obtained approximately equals 0.130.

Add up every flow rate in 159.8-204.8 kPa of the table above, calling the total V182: 840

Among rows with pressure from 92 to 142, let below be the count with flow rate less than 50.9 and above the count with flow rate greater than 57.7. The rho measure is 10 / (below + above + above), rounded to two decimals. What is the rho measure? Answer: 0.29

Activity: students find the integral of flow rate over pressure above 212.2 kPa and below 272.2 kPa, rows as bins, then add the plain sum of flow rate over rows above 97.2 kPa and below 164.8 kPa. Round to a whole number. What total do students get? 4604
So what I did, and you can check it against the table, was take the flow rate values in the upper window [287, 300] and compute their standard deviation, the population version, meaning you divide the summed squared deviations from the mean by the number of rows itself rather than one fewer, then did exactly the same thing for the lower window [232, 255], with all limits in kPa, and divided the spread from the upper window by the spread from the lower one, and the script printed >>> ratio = 0.74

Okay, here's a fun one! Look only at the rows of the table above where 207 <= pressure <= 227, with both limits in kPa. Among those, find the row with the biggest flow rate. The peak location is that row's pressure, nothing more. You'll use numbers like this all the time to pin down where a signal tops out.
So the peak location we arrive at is 221.0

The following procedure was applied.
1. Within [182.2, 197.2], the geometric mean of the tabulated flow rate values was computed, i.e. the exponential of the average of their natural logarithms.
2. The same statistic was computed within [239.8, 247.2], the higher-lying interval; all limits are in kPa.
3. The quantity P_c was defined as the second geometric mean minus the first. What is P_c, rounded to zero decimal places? 4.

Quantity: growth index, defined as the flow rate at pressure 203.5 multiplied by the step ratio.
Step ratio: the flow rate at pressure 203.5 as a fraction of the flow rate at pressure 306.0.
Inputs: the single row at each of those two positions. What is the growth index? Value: 54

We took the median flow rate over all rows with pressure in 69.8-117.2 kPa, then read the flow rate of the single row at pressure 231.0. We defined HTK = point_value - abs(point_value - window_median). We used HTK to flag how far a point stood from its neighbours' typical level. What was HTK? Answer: 34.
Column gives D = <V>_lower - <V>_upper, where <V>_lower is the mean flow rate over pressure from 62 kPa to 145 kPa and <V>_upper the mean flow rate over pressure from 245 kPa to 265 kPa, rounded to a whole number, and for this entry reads 10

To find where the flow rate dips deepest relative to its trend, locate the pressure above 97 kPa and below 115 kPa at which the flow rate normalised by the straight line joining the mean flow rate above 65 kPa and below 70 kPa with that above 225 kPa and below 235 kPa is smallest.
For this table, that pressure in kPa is 103.5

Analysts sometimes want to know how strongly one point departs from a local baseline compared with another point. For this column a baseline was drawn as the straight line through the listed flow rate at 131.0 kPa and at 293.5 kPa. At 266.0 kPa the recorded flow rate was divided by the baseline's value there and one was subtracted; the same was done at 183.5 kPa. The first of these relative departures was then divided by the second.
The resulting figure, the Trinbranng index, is -0.2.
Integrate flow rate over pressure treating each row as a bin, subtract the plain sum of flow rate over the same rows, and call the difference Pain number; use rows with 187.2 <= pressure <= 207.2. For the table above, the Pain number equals 589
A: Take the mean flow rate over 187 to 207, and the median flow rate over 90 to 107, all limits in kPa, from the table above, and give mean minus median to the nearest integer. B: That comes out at -12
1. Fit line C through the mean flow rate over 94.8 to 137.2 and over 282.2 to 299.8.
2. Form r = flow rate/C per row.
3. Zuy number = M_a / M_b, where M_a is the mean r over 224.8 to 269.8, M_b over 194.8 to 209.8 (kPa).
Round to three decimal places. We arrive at 1.064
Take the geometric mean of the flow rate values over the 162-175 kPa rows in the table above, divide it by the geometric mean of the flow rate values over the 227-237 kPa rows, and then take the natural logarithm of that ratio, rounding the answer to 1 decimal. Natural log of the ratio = -0.1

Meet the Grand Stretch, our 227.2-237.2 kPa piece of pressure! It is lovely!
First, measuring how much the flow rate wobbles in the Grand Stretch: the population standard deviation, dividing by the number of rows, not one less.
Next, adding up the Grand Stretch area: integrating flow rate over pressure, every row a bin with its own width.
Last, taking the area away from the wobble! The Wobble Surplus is -500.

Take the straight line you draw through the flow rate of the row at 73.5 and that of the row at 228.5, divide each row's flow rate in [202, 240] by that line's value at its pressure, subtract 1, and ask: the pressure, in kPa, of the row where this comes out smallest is 231.0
